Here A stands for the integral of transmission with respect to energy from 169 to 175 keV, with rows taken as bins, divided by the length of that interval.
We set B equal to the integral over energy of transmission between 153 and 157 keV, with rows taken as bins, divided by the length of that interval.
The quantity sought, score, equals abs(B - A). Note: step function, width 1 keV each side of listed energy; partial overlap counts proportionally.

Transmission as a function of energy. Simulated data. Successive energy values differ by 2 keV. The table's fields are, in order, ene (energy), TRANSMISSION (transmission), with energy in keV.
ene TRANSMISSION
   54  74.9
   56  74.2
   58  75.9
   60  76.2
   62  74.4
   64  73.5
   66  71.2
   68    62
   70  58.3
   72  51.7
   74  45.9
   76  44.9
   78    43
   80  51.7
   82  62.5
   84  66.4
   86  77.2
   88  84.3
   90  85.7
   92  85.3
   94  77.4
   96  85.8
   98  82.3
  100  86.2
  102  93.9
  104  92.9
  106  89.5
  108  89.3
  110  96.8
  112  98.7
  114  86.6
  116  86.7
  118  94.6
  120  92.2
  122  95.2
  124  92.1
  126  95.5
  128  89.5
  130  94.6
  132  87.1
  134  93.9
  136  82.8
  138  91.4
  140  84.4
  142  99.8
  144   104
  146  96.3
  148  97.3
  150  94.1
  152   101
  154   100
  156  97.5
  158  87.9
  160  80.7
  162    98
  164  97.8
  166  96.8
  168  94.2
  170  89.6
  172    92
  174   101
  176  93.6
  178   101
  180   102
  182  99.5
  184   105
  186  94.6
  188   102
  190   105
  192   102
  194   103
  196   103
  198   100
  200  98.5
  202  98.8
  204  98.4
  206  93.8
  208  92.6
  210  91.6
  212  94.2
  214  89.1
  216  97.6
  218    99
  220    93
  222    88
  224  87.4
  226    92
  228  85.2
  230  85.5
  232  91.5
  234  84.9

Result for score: 5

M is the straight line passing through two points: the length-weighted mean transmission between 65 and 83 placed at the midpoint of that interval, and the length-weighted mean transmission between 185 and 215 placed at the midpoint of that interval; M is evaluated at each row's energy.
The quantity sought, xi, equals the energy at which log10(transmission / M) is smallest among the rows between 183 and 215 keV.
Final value 214 keV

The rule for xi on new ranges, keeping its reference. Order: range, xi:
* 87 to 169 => 160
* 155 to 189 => 160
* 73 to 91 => 78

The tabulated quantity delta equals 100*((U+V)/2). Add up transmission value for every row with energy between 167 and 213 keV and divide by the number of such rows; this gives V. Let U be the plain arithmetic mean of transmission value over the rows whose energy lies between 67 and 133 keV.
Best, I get 8882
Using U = 80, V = 98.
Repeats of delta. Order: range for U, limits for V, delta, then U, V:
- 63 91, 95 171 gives 7764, 63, 93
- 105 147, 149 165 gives 9353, 92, 95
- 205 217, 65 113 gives 8372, 93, 74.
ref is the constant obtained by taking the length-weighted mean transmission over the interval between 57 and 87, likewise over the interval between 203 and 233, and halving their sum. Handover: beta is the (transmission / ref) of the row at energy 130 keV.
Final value 1.23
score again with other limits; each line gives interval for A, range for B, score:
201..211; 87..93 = 10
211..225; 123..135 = 0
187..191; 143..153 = 5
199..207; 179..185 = 5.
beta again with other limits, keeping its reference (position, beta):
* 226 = 1.19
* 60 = 0.99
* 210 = 1.19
